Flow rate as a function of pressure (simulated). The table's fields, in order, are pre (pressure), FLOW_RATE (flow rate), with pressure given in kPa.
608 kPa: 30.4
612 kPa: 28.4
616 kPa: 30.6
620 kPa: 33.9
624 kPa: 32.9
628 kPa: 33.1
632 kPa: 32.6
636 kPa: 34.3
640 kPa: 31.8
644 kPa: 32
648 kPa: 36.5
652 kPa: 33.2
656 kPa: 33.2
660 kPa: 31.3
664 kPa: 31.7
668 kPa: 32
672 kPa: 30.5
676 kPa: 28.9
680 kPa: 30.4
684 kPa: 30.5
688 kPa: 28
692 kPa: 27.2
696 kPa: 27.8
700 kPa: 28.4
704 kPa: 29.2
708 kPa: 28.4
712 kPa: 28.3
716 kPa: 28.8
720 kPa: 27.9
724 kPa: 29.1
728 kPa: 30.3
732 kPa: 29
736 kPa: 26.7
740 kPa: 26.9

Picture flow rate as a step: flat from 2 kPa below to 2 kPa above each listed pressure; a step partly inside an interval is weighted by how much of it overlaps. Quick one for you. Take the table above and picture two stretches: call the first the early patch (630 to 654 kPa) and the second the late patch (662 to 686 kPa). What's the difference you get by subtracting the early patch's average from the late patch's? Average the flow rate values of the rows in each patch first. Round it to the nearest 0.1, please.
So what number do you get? -2.7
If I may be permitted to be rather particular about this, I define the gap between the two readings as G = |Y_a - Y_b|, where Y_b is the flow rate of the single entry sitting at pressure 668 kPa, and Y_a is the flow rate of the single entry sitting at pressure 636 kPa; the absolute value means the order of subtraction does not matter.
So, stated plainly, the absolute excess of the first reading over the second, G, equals 2.3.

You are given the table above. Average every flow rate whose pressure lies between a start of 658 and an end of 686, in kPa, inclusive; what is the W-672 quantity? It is 31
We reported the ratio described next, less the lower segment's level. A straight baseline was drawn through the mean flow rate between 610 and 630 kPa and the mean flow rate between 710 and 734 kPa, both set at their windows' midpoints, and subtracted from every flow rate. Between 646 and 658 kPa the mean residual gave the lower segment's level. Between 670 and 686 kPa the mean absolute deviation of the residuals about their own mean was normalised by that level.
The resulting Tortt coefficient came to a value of -3.2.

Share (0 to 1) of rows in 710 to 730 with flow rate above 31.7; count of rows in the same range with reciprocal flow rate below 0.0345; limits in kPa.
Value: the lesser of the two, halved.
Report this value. 0.0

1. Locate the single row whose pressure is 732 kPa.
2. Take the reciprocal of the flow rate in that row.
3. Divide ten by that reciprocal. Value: 290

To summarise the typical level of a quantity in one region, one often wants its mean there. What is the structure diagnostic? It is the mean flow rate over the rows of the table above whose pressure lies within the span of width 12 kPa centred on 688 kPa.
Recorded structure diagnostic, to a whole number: 29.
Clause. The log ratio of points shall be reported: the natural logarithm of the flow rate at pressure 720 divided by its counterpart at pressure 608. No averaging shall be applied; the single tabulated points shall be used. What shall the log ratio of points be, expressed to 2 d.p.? -0.09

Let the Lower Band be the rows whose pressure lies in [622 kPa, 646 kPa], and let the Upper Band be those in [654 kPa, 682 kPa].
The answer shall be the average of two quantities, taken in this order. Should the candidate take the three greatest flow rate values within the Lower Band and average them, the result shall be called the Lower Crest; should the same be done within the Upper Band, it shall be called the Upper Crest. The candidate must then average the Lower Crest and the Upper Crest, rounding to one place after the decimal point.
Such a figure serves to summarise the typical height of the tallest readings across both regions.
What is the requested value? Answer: 32.9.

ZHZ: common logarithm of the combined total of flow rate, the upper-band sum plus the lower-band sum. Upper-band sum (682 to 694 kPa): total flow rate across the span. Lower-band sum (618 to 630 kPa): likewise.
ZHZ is 2.27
